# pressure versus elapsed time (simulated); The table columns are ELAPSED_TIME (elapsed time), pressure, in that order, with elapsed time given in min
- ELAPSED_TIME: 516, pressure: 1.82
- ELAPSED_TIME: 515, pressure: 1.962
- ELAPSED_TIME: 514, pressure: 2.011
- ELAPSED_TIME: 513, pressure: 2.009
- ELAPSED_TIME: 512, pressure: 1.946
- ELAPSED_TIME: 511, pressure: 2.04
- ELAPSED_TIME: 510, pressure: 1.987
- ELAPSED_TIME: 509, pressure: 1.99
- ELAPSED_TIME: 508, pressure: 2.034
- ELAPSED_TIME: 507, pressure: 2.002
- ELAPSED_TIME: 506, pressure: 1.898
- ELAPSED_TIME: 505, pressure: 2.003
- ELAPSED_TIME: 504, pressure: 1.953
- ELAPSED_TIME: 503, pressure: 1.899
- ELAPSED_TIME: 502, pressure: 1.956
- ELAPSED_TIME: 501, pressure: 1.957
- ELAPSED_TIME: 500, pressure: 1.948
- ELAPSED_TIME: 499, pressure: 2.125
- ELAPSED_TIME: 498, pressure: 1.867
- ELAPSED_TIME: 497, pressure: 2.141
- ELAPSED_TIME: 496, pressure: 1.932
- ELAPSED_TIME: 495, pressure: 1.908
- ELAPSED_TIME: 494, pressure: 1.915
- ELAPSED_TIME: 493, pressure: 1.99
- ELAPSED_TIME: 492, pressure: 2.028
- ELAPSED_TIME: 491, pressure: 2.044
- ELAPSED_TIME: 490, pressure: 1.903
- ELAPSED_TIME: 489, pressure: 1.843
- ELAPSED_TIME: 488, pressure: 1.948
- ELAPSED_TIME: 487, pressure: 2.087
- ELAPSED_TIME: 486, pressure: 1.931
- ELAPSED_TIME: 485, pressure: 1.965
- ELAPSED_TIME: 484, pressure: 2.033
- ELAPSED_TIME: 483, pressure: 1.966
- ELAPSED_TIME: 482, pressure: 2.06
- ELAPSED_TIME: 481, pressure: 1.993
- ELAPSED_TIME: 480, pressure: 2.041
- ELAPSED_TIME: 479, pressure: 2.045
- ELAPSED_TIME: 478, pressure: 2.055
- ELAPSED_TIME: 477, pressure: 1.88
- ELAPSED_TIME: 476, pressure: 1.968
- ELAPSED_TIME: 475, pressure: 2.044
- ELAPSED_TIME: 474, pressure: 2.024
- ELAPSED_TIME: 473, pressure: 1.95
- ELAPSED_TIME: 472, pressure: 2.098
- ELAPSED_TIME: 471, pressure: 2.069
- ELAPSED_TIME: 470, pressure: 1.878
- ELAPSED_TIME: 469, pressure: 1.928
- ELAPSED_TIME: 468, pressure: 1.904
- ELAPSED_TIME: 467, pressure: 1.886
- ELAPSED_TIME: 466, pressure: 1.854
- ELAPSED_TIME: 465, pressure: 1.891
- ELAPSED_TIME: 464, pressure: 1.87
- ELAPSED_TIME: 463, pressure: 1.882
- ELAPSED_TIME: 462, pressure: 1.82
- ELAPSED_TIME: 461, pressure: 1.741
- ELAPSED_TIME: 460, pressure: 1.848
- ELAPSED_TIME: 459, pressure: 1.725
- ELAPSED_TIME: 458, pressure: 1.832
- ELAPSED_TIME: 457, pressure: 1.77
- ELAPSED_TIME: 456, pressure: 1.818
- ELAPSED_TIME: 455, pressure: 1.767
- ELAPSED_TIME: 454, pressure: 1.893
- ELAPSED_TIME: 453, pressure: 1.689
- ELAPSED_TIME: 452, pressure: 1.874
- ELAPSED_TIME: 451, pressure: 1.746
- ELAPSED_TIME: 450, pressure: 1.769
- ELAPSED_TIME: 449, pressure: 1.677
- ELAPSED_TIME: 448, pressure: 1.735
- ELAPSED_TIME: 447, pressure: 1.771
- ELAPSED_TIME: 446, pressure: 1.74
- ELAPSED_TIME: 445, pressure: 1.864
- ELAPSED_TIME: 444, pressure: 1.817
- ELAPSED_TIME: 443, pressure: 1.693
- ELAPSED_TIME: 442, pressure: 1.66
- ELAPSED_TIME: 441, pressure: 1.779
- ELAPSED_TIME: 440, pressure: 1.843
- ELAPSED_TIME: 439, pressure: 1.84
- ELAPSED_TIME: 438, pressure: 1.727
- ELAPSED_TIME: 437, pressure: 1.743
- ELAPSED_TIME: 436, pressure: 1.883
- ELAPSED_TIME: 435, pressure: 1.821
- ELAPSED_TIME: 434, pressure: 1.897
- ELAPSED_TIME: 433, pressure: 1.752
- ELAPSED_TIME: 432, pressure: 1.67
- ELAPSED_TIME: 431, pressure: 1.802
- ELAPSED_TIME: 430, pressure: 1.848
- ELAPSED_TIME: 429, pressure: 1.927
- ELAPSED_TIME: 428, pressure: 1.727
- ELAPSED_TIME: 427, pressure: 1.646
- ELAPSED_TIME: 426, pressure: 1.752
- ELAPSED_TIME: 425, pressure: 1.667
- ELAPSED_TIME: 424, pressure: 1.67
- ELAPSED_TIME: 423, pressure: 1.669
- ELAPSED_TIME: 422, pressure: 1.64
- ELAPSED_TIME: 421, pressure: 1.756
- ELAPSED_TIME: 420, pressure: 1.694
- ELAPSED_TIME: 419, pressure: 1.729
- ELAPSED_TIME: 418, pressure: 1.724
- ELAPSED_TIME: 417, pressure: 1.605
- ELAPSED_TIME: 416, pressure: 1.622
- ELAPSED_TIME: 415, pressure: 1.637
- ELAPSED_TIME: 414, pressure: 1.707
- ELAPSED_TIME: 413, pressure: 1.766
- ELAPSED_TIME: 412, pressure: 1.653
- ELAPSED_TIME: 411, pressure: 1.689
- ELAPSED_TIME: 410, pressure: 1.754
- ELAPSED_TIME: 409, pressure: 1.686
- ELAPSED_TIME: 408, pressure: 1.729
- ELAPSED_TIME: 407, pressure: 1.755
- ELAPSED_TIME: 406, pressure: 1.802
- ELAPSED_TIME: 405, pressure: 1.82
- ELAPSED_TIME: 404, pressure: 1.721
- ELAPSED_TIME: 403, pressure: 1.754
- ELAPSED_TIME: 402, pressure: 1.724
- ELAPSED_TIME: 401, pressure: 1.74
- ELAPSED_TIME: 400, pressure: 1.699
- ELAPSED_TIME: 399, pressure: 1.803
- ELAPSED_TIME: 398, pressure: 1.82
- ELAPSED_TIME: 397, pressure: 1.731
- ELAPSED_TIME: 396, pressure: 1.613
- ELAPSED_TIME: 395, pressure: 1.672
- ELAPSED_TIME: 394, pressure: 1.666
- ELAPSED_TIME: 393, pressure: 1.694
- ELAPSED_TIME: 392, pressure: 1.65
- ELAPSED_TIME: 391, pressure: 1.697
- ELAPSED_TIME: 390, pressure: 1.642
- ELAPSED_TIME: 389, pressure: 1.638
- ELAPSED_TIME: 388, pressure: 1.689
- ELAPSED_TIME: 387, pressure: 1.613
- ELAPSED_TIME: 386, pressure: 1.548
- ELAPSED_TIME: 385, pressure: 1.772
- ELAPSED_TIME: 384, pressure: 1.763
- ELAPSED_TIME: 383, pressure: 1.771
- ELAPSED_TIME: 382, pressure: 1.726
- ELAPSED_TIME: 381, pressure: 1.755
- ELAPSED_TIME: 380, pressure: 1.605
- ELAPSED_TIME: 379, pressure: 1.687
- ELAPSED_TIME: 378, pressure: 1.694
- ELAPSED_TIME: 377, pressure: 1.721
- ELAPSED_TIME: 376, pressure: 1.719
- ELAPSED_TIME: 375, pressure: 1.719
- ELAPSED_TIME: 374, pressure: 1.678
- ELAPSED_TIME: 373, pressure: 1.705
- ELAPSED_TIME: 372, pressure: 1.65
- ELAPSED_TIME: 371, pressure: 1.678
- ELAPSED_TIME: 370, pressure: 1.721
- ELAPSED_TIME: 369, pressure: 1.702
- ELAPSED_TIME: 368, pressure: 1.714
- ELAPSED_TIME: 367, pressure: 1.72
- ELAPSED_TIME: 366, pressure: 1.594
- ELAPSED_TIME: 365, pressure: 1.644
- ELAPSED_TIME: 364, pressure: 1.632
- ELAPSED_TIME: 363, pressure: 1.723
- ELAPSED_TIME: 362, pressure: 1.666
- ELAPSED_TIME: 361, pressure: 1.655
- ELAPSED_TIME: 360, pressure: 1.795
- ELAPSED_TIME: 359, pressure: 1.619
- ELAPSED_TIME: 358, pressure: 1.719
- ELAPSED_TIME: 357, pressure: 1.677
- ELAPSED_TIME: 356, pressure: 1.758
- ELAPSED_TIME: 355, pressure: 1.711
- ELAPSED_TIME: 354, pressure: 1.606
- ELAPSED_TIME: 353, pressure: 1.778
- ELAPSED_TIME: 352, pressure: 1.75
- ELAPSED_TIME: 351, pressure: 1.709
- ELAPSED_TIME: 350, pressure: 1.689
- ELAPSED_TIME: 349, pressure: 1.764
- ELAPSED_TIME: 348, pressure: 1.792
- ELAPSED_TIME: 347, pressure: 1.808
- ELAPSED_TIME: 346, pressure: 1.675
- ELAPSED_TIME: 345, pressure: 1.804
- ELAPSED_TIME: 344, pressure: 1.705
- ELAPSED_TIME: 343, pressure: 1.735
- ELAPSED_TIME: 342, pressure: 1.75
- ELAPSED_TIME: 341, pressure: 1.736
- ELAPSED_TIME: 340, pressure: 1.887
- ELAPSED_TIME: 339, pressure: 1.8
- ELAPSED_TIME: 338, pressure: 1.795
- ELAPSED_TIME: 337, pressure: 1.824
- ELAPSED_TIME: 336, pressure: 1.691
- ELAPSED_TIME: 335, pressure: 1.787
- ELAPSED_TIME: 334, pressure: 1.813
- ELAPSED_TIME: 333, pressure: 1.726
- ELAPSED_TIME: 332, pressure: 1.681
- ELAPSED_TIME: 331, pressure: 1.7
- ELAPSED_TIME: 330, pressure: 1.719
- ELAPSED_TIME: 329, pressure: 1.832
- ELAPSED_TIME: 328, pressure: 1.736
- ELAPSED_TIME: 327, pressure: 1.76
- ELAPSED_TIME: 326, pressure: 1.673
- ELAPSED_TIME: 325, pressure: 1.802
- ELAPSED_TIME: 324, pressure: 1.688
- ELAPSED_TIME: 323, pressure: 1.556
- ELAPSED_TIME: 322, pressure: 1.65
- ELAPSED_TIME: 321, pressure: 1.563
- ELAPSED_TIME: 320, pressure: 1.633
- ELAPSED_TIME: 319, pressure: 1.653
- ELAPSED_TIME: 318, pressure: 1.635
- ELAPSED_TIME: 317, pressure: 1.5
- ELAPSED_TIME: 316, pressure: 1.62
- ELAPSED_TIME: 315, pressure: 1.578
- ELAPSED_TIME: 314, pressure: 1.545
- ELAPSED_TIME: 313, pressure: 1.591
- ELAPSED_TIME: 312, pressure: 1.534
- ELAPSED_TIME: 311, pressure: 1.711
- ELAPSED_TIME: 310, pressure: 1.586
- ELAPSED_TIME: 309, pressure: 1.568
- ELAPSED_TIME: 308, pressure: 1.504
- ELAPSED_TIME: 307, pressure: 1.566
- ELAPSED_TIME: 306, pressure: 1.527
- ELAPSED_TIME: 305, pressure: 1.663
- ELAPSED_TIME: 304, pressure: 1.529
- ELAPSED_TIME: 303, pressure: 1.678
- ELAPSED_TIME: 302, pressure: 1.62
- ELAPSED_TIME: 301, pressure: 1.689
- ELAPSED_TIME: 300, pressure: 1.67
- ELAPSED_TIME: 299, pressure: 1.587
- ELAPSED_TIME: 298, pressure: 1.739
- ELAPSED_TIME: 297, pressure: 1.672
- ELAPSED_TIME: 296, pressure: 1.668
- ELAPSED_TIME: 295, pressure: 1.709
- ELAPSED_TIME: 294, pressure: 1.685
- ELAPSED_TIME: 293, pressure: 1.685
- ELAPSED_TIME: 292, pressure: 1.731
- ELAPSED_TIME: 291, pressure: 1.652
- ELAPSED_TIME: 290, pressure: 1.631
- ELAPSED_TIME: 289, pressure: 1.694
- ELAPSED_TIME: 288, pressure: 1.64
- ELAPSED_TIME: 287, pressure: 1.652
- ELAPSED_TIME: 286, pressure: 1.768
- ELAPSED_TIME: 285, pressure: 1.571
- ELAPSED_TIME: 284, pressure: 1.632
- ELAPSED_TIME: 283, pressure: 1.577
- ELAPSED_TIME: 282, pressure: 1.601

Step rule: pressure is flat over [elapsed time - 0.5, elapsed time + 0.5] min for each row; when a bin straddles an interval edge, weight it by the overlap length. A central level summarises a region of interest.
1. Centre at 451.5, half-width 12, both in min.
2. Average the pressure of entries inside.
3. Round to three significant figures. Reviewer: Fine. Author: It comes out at 1.78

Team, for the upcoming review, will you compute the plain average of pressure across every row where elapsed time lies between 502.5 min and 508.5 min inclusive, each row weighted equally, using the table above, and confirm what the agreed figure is 1.96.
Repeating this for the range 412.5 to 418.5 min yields 1.68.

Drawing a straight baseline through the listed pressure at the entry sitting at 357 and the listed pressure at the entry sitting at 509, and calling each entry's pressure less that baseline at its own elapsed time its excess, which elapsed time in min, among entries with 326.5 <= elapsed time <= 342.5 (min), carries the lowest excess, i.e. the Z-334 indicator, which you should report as 332 min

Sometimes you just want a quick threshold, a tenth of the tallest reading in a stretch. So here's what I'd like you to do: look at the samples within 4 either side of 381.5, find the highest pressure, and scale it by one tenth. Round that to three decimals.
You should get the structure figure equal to 0.177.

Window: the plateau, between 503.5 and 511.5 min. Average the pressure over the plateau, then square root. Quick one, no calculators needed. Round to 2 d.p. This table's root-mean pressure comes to 1.41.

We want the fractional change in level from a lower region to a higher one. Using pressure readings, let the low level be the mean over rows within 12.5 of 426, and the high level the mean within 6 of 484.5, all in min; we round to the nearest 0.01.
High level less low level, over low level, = 0.15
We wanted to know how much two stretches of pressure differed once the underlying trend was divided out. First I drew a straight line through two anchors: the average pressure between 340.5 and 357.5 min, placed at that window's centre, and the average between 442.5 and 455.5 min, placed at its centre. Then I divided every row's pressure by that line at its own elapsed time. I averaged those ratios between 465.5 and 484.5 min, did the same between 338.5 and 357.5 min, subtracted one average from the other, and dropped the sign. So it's 0.106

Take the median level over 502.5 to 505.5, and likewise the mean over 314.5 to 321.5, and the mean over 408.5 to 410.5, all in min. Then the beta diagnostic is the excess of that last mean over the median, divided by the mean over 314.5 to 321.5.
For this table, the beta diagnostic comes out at -0.15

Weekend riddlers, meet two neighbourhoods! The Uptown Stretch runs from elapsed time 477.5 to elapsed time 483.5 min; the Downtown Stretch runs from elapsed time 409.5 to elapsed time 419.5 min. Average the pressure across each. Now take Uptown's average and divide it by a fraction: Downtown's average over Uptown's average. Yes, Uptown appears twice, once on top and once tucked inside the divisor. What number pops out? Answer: 2.4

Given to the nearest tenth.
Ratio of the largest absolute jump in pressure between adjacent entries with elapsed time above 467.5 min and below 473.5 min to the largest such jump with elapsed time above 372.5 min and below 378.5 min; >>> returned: 4.7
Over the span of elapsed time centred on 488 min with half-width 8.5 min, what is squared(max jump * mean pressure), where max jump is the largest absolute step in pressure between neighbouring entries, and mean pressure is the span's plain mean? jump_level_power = 0.095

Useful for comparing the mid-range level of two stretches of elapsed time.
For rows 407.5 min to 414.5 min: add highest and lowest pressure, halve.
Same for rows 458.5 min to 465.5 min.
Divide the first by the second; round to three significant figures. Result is 0.946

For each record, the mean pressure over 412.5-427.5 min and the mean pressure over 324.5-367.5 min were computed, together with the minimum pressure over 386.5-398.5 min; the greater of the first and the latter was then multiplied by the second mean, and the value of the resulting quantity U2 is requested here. 2.92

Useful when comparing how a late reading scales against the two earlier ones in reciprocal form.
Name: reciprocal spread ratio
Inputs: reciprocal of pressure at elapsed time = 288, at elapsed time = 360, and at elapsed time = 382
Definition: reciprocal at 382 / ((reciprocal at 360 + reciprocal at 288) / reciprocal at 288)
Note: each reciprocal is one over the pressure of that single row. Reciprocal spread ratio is 0.303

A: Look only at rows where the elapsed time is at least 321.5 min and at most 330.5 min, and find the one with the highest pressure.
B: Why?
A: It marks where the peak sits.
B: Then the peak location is 329 min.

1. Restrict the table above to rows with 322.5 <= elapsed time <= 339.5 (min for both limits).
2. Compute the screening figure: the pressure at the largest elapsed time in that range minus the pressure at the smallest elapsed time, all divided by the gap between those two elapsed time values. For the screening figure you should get 0.015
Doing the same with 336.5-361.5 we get -0.007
